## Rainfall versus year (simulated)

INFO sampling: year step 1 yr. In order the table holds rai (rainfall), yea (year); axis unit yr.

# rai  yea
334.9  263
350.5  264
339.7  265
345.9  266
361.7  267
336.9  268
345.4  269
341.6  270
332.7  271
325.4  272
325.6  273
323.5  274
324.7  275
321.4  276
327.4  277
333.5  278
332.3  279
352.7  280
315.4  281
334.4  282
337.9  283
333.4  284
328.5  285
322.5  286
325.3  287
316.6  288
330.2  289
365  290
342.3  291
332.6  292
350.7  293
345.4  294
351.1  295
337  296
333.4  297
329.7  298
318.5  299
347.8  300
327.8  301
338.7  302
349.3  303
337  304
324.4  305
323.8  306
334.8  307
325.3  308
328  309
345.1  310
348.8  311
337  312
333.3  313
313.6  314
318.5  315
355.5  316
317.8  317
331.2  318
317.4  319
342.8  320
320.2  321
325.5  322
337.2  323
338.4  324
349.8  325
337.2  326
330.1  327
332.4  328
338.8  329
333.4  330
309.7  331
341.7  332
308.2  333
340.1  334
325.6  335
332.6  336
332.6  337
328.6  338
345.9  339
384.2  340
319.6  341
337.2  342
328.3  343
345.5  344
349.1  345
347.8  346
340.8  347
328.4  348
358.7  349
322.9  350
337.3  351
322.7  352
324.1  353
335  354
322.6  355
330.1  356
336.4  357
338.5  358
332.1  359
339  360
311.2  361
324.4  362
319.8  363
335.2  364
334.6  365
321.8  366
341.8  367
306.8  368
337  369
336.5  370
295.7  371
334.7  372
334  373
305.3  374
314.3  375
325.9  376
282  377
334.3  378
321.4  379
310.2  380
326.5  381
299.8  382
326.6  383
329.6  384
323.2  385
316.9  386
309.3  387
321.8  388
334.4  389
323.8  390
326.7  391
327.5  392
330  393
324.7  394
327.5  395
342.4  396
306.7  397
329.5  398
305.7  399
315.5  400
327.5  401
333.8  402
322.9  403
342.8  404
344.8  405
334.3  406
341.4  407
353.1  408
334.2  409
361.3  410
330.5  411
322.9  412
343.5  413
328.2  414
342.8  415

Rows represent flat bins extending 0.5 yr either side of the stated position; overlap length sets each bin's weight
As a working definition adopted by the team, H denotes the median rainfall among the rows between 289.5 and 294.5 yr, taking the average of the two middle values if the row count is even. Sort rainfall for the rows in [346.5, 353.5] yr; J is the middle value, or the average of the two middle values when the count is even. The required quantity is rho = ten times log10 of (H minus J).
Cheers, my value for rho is 12.3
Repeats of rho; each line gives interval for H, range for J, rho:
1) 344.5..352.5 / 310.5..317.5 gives 7.6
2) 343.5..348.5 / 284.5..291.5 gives 12.3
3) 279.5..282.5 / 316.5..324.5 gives 7.8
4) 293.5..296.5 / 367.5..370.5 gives 9.5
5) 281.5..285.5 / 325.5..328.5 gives 1.8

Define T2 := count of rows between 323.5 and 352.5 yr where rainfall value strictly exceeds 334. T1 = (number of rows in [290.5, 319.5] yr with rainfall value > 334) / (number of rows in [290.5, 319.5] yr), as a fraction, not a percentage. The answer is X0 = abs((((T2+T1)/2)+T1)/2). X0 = 4.1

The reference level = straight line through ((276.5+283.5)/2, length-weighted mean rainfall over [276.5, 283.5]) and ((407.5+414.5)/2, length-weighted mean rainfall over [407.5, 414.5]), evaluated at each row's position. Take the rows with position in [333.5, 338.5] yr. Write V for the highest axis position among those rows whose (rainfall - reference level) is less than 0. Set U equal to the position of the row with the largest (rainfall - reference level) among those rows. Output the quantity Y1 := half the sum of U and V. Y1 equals 336.0 yr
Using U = 334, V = 338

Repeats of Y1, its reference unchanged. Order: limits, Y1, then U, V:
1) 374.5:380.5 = 379.0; 378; 380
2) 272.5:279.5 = 278.5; 278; 279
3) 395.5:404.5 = 403.5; 404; 403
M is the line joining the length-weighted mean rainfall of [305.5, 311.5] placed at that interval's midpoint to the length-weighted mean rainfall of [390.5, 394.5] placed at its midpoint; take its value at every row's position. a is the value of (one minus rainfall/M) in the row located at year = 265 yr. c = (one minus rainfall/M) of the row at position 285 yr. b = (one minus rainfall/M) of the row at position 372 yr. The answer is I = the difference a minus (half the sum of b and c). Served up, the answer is -0.01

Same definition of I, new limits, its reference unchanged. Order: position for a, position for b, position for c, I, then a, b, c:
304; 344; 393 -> 0.02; -0.01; -0.04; -0.01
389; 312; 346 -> 0.01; -0.02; -0.01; -0.05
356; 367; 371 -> -0.03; 0.00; -0.04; 0.10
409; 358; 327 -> -0.02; -0.03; -0.03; 0.01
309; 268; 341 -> 0.00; 0.02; 0.00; 0.04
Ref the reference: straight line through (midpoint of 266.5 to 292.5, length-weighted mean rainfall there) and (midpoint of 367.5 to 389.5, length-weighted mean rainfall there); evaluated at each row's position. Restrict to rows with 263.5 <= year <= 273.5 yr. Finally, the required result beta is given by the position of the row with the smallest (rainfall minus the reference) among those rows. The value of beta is 272 yr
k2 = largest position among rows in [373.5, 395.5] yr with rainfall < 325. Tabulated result 394 yr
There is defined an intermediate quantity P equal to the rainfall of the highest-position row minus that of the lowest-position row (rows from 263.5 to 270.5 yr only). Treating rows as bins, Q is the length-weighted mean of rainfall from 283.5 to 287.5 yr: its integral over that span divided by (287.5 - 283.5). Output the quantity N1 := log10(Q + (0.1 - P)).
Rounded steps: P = -9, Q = 327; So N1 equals 2.53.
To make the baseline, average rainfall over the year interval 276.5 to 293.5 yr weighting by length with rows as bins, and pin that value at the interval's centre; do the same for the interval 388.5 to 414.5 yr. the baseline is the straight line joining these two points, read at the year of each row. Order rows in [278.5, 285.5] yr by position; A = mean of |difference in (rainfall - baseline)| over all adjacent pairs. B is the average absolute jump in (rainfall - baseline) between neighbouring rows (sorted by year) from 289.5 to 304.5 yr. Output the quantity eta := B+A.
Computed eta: 27.6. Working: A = 14.9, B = 12.7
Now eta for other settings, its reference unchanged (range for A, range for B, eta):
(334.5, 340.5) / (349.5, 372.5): 28.0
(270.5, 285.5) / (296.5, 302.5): 23.4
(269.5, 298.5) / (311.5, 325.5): 25.8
